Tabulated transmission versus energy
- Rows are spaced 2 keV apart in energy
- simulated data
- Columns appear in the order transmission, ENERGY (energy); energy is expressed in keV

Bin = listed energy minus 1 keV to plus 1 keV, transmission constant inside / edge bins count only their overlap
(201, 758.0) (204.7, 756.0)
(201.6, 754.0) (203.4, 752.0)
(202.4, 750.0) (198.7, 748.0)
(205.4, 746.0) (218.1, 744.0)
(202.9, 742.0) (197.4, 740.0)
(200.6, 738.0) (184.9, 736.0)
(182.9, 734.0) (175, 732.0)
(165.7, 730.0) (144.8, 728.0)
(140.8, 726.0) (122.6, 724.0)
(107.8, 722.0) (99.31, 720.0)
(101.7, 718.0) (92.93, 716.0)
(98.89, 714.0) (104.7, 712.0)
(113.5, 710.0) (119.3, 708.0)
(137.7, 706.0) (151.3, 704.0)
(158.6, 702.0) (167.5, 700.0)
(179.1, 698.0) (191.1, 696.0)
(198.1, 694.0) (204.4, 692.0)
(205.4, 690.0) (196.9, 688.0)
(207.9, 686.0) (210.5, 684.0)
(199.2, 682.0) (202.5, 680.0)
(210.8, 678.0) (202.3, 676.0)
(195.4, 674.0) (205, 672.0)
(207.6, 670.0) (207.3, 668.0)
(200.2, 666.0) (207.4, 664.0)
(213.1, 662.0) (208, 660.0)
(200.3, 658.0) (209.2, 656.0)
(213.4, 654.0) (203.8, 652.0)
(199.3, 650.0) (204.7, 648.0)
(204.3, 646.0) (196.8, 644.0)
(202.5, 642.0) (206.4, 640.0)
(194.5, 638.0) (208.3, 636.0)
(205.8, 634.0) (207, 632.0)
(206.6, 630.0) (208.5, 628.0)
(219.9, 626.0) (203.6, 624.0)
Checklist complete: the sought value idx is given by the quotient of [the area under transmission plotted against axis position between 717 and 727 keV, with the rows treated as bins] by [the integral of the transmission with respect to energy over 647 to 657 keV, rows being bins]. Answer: 0.6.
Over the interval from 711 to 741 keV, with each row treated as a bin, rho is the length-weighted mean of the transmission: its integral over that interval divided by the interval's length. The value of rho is 141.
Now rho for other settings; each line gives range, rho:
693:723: 135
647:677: 205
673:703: 195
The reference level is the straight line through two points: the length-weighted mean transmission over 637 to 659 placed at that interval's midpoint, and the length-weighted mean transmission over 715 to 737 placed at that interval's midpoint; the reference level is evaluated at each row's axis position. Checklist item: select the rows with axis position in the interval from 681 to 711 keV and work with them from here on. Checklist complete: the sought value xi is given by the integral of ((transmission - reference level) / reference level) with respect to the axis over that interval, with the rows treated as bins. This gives 2.2 keV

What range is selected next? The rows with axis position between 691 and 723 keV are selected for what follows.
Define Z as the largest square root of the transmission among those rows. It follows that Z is 14.3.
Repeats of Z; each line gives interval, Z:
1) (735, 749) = 14.8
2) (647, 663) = 14.6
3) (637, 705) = 14.6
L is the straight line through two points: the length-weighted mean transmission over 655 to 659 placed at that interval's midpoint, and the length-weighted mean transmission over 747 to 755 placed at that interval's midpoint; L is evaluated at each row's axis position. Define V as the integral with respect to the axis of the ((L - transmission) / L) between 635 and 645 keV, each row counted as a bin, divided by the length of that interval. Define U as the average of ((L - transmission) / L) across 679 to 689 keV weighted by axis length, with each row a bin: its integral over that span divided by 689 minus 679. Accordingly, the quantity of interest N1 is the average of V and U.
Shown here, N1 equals 0.01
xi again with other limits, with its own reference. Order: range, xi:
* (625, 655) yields -0.6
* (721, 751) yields 11.4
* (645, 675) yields 1.9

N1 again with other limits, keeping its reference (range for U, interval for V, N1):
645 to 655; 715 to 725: 0.24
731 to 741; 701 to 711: 0.20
